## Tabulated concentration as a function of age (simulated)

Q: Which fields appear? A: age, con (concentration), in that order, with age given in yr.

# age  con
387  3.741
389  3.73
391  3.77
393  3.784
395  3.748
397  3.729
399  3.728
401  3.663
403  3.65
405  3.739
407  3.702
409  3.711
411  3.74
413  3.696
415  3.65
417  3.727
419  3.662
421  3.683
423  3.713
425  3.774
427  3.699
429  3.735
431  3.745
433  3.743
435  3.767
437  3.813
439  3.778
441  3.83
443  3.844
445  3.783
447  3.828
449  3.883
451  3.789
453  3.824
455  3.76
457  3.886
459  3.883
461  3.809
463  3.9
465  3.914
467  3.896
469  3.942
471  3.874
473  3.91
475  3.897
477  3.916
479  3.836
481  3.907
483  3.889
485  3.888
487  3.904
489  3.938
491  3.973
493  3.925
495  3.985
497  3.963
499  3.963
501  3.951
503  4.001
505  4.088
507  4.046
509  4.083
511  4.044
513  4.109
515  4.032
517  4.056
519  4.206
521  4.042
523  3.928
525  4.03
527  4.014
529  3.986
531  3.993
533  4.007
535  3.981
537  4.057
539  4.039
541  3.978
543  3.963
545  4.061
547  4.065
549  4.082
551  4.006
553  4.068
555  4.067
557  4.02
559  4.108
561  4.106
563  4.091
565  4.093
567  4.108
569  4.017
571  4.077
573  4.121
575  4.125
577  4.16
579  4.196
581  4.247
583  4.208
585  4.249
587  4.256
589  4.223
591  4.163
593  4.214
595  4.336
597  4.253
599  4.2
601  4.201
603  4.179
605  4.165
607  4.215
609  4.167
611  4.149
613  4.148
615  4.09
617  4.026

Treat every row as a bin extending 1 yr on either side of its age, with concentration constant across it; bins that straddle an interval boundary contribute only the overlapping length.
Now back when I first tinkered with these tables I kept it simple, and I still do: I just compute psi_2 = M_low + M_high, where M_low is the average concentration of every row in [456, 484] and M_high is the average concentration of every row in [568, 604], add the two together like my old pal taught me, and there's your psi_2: 8.08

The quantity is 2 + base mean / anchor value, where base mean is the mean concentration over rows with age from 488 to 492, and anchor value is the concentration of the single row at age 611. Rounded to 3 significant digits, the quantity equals 2.95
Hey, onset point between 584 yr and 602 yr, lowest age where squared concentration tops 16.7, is 585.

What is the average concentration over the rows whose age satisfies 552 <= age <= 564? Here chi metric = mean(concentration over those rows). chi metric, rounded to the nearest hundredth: 4.08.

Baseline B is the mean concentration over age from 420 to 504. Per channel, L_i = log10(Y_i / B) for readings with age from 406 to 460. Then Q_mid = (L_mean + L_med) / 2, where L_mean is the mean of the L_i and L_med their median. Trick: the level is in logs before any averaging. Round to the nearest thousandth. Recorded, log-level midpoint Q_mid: -0.011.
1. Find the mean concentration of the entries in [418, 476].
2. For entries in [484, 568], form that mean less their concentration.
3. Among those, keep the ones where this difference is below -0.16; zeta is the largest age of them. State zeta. 567 yr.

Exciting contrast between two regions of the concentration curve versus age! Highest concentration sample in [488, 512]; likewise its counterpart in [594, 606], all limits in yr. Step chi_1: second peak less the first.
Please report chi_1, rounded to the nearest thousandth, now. 0.248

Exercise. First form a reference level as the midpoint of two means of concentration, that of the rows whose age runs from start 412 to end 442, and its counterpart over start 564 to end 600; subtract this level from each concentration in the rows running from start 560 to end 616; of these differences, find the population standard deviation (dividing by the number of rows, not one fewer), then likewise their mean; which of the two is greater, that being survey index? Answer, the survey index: 0.213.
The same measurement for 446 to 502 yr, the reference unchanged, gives 0.055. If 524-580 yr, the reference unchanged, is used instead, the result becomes 0.100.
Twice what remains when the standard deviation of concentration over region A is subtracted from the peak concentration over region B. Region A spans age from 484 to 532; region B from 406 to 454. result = 7.62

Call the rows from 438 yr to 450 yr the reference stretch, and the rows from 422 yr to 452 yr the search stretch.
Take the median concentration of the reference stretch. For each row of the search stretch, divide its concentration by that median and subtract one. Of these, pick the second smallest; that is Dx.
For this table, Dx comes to -0.03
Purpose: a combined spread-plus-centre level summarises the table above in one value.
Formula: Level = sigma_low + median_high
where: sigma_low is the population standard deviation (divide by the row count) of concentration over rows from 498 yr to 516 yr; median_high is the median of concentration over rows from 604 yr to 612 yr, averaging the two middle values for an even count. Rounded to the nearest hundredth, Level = 4.22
